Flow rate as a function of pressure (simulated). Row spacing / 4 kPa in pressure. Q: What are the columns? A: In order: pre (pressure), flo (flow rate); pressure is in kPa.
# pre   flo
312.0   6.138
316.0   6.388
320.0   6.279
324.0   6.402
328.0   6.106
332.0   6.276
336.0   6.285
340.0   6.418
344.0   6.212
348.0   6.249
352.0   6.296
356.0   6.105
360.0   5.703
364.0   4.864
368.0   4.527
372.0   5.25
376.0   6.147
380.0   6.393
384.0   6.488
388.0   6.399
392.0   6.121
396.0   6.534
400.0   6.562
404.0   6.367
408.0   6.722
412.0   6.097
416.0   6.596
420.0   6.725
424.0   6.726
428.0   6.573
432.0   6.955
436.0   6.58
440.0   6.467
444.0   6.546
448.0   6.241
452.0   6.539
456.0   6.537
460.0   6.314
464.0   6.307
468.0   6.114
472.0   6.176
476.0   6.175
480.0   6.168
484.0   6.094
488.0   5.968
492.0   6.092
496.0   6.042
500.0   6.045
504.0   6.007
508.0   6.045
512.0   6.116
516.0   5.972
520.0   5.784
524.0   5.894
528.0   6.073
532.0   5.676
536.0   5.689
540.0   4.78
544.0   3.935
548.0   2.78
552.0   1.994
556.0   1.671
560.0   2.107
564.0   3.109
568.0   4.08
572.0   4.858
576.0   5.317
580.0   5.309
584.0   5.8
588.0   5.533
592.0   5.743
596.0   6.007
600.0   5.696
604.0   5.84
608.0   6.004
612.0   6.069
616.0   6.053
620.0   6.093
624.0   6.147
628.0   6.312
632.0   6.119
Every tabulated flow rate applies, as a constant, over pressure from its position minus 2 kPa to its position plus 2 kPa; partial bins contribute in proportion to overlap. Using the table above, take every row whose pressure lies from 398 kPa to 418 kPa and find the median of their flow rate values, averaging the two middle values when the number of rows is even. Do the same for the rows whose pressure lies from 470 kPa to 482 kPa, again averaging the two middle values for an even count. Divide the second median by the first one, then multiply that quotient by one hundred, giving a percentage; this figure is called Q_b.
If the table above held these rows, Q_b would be 94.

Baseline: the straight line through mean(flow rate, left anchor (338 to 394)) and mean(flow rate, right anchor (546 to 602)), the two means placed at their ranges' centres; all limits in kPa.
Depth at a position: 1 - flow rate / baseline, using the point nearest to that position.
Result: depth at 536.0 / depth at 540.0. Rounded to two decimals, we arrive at 4.89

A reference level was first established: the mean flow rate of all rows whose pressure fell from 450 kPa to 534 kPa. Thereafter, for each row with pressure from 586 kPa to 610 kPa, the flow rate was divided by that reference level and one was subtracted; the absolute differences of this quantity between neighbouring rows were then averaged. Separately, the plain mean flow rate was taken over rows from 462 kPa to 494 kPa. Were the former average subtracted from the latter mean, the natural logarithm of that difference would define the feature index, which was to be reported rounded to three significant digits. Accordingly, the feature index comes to 1.81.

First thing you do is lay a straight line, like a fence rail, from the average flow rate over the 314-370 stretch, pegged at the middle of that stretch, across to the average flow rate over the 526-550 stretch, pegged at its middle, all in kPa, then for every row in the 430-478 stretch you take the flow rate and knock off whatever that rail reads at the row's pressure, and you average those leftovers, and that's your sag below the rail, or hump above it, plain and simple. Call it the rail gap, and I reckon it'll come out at 1.08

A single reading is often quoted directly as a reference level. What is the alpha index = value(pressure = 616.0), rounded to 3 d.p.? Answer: 6.053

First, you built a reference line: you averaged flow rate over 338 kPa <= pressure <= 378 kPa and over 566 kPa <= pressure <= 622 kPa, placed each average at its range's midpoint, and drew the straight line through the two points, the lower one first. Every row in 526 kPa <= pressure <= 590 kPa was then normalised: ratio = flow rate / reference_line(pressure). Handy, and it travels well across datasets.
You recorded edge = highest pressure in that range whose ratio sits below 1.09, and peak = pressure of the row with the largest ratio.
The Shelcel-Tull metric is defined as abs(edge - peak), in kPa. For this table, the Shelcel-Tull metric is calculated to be 60 kPa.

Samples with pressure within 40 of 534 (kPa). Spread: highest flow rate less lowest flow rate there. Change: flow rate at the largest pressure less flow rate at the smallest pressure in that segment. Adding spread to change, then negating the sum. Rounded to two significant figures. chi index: -3.3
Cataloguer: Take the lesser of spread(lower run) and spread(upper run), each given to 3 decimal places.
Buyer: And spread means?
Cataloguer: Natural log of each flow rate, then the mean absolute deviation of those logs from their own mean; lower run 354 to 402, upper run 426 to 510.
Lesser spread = 0.034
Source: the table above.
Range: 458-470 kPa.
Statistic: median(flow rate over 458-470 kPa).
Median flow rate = 6.3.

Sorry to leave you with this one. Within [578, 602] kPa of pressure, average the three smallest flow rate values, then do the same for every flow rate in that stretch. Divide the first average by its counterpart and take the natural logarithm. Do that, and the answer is -0.030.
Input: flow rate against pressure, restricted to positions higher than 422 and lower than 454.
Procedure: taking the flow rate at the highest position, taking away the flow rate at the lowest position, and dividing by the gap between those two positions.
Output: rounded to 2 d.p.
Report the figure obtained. -0.01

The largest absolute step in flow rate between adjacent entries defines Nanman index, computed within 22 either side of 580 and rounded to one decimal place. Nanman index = 1.0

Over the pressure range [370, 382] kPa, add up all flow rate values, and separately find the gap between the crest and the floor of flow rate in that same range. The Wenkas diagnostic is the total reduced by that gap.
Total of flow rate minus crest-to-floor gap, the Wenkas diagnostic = 17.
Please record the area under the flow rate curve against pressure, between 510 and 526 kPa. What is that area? 95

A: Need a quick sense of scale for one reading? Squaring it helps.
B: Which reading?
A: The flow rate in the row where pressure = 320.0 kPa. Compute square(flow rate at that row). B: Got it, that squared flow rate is 39.4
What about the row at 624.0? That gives 37.8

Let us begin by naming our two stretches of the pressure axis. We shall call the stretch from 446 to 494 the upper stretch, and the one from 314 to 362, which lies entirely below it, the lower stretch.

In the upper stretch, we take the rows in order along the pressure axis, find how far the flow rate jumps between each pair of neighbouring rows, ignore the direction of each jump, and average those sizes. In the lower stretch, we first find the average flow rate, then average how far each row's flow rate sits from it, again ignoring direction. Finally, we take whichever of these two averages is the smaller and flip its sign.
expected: -0.10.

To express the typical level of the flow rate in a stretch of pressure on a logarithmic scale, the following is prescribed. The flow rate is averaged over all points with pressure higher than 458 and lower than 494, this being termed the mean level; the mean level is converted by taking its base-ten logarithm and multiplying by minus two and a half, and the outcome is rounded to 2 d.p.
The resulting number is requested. -1.97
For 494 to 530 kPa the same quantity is -1.94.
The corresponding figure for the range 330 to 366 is -1.95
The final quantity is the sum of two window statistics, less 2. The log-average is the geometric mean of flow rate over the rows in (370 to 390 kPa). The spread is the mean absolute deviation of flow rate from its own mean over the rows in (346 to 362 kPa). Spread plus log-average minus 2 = 4.3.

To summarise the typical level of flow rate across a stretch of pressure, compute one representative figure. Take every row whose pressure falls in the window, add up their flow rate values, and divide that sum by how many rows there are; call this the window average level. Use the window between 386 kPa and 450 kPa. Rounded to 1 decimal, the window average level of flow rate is 6.5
